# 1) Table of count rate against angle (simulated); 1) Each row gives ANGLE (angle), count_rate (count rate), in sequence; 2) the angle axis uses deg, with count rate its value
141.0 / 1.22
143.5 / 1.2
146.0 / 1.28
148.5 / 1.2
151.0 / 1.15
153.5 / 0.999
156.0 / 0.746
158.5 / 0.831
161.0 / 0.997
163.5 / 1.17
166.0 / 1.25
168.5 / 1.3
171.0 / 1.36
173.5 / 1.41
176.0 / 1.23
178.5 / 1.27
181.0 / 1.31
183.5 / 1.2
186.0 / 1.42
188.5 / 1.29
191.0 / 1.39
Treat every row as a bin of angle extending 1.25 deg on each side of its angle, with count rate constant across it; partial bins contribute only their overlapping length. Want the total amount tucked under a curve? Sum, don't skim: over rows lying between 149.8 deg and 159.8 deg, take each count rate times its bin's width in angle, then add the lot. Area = 9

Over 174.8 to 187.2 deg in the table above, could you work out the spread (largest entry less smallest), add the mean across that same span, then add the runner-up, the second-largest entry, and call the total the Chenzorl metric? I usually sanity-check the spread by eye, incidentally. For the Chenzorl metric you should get 2.82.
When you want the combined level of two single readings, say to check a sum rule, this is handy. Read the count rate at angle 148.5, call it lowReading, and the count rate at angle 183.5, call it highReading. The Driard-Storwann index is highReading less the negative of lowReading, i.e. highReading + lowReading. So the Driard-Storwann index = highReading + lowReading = 2.40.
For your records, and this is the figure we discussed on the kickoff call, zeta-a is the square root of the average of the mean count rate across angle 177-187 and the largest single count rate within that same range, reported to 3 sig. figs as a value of 1.17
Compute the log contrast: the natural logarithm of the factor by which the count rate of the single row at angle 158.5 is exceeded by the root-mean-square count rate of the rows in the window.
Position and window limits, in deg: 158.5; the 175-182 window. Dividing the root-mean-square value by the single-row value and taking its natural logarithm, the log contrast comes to 0.4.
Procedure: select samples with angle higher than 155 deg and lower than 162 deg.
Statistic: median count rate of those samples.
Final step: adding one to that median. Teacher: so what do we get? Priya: 1.83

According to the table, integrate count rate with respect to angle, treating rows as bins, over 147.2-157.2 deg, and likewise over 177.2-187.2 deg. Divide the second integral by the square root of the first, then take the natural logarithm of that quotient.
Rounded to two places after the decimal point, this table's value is 1.40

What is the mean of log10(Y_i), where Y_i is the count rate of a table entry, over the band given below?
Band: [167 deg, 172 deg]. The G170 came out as 0.12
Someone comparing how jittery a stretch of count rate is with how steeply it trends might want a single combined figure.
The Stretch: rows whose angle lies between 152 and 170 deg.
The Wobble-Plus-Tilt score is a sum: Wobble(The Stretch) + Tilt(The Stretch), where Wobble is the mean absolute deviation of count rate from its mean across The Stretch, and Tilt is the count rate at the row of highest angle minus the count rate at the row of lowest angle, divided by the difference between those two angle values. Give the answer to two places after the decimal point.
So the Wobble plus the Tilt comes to 0.19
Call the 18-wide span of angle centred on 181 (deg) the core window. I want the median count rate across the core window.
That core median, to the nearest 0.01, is 1.29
